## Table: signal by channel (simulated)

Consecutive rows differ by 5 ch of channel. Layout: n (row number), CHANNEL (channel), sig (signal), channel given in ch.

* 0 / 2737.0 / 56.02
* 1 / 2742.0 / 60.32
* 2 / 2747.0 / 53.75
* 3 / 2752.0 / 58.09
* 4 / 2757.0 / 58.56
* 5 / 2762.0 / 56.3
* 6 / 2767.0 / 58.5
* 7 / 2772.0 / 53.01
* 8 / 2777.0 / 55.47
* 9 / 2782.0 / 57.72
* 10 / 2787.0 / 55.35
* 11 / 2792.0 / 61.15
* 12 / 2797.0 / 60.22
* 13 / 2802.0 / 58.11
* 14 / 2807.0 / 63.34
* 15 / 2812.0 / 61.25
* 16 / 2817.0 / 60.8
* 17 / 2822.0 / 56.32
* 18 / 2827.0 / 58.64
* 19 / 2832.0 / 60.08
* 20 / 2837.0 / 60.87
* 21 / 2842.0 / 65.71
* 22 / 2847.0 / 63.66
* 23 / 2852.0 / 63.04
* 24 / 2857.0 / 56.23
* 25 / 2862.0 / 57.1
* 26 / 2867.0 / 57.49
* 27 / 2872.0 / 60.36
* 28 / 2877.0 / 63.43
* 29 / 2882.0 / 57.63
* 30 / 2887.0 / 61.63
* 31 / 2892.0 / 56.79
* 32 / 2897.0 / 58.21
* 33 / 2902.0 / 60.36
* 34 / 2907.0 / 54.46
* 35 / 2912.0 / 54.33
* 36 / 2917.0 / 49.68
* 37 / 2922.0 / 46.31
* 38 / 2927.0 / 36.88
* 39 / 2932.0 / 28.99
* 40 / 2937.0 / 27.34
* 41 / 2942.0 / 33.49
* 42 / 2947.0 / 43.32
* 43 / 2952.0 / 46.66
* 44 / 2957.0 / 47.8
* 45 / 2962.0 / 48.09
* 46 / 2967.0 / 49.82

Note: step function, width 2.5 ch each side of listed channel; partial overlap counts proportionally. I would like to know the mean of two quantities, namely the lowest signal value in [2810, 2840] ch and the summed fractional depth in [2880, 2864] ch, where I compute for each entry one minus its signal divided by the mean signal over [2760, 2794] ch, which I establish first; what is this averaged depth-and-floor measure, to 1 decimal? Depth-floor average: 28.1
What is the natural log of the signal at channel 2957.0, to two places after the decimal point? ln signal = 3.87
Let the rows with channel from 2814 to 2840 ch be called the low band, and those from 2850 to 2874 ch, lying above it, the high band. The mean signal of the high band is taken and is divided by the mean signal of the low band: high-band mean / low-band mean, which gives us 0.99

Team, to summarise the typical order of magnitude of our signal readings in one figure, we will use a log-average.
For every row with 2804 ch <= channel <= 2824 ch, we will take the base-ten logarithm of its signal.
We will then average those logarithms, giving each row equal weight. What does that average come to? 1.78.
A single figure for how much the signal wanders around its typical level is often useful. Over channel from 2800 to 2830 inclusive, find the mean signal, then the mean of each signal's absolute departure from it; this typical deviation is 2.1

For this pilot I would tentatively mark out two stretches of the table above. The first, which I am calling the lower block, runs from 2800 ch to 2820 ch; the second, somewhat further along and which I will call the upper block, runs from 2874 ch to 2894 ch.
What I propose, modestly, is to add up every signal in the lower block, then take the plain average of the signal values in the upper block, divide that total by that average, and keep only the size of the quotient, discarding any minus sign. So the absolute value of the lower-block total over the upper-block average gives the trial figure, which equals 4.1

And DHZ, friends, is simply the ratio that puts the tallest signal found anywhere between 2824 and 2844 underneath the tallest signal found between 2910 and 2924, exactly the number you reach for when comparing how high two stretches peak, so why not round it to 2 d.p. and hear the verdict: 0.83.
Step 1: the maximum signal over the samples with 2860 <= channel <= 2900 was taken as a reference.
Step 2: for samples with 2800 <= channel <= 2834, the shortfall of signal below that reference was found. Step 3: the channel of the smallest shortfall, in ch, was 2807.0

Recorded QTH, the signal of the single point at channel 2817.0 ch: 60.8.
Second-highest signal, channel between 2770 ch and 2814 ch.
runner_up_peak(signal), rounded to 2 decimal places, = 61.25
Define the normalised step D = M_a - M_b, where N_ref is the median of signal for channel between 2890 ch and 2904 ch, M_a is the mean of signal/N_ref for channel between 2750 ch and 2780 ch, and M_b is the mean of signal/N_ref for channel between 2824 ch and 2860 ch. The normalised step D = -0.1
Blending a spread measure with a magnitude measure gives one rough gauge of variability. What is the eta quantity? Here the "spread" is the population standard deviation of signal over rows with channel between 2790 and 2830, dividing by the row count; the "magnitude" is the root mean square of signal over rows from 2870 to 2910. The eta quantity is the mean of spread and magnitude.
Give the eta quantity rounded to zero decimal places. 31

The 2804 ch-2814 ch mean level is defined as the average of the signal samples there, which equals 62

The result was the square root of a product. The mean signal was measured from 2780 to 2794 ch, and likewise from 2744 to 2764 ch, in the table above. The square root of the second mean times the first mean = 57.4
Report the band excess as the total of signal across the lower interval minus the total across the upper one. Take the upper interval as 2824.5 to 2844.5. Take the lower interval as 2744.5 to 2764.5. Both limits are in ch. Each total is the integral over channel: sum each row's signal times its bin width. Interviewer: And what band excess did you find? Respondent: -93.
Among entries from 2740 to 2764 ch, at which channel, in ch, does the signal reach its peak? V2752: 2742.0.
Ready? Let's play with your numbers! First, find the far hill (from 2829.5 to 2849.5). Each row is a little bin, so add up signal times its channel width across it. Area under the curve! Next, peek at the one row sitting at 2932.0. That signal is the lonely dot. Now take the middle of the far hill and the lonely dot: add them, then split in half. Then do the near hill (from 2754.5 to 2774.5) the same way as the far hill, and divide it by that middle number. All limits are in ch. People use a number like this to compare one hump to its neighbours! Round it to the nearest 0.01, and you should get 1.77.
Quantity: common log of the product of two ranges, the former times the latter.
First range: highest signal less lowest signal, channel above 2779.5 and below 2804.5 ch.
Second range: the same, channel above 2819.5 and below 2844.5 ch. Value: 1.7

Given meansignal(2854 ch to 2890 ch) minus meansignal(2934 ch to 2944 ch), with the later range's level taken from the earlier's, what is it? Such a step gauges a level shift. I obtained 29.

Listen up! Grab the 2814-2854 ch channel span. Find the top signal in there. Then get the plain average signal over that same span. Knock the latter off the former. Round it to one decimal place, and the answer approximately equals 4.6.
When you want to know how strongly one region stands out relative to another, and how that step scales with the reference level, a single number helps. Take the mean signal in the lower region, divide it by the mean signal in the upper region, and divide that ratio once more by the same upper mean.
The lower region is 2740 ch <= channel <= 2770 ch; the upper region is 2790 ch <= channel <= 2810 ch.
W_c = 0.0156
